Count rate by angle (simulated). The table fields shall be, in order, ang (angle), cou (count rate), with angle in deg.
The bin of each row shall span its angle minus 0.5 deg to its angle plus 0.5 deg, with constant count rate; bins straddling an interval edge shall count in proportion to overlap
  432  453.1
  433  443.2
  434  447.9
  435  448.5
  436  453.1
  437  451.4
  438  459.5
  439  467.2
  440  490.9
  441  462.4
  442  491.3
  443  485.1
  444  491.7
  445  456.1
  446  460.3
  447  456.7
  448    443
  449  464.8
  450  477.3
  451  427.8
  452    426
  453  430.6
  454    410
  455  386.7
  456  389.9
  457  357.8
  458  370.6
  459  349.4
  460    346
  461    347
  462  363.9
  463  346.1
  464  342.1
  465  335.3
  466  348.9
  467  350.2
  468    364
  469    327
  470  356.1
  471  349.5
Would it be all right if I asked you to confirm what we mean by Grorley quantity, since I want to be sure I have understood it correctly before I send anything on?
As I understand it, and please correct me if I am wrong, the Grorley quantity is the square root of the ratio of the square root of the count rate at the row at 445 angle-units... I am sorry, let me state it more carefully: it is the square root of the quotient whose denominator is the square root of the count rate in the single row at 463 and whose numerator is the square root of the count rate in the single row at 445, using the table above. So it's 1.07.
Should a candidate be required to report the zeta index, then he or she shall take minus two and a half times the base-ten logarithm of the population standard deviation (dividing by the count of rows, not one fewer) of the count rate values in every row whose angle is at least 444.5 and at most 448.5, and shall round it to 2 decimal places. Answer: -2.04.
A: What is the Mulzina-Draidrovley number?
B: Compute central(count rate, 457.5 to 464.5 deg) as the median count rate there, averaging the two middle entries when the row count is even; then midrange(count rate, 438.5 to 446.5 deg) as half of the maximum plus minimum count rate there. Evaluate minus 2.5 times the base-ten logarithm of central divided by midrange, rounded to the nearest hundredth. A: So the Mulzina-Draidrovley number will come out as 0.34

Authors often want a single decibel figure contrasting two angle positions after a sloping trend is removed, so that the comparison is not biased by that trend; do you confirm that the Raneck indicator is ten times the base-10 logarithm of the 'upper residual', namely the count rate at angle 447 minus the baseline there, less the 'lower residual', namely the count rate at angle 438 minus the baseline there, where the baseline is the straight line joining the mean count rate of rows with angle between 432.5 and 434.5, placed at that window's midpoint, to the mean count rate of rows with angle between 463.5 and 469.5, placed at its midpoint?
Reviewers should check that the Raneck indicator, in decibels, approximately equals 13.9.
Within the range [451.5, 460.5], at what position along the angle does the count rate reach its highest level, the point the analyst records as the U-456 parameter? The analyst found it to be 453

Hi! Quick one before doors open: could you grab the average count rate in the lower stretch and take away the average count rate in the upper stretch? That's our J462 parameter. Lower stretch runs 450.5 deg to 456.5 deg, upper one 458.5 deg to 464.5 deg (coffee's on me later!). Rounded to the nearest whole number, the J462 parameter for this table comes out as 63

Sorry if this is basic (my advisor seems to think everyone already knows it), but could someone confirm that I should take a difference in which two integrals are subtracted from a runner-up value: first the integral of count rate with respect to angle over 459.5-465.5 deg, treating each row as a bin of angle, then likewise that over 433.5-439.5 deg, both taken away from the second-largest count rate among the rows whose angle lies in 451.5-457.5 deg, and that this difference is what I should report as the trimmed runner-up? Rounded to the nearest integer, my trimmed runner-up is -4382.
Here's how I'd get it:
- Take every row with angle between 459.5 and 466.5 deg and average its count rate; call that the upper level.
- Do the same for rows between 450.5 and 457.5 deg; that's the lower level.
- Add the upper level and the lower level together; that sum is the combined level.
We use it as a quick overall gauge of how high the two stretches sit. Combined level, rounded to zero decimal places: 751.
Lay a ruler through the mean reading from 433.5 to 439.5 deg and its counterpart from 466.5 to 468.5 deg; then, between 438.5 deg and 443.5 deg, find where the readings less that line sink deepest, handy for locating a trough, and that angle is 439 deg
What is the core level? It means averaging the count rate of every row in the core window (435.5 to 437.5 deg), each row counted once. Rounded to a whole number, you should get 452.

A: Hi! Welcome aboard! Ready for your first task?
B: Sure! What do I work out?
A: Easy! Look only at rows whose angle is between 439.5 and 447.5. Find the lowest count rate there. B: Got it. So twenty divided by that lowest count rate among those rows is 0.0439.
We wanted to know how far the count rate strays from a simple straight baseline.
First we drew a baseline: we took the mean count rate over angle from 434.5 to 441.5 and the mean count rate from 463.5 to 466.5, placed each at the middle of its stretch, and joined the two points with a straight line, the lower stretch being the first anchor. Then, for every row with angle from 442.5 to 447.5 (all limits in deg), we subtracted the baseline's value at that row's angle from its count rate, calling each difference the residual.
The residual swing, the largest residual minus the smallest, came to 31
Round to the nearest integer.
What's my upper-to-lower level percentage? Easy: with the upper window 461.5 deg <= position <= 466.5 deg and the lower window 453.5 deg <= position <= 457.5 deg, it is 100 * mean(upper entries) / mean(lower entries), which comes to 90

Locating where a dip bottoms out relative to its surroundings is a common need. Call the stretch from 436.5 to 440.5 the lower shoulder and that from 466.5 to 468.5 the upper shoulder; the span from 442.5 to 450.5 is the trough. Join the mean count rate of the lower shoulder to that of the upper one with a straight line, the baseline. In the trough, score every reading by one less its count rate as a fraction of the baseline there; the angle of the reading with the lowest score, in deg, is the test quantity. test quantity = 450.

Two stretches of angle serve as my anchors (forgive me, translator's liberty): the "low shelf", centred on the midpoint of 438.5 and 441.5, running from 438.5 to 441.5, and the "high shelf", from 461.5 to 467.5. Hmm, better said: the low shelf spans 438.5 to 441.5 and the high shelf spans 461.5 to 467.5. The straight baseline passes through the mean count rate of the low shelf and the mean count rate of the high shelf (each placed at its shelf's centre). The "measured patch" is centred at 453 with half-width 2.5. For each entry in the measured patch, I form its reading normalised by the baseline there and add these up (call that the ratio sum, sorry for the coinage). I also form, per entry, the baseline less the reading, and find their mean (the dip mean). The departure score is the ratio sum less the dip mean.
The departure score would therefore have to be 15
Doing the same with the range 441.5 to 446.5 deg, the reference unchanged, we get 29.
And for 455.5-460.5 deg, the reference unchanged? -14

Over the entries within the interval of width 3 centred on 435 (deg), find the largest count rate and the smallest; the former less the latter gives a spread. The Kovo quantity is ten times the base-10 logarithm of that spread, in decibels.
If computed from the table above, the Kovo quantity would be 7.2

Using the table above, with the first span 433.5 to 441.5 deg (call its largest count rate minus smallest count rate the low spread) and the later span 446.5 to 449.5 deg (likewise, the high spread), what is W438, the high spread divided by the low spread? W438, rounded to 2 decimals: 0.51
